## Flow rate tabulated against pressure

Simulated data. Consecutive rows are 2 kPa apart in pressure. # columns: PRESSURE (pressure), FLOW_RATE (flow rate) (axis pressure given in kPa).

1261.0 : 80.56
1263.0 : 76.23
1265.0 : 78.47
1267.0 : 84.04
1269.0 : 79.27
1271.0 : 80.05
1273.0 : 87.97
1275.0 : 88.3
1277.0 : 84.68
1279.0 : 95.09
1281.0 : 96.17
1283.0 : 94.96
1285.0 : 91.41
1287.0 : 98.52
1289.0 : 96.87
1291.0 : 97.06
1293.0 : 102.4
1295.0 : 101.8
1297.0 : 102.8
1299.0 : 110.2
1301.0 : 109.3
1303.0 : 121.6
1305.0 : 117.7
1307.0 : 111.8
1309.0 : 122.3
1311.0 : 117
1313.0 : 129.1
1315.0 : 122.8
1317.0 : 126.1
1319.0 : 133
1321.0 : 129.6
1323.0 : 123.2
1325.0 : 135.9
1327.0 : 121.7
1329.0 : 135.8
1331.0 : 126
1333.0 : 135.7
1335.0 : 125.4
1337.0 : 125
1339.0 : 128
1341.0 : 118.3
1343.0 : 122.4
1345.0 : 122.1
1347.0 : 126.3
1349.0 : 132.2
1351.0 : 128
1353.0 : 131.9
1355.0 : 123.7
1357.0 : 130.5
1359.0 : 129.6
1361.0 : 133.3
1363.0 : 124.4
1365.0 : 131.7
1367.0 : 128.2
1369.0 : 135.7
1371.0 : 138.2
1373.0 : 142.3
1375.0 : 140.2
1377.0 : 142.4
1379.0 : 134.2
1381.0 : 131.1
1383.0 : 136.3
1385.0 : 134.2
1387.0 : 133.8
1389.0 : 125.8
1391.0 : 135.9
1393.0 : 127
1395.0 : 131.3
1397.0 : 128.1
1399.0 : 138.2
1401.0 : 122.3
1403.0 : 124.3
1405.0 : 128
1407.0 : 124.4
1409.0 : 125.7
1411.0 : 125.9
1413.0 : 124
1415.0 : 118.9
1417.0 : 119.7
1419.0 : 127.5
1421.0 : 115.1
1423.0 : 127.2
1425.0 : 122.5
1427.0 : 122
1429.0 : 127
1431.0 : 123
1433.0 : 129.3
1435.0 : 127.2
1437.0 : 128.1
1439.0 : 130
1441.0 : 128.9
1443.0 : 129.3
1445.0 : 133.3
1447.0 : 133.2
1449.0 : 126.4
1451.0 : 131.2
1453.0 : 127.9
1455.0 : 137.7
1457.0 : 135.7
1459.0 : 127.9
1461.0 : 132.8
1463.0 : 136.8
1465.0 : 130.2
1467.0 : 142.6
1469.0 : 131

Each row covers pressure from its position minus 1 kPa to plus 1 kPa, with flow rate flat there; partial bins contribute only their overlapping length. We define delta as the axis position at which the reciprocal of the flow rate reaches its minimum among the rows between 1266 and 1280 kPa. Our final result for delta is 1279.0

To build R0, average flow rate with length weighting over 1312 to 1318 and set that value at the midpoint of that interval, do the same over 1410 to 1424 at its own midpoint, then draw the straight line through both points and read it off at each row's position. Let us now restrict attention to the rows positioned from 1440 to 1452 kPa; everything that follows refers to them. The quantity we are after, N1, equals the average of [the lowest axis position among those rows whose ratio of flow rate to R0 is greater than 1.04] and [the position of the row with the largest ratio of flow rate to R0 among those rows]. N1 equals 1443 kPa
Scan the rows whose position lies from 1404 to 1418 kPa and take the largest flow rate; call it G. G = 128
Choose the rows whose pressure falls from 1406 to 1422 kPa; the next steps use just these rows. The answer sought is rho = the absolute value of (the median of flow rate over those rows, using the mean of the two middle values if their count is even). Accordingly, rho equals 124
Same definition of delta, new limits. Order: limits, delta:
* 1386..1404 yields 1399.0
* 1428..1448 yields 1445.0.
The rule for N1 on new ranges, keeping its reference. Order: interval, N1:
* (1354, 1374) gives 1365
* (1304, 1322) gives 1319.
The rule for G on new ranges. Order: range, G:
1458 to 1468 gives 142.6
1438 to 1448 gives 133.3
